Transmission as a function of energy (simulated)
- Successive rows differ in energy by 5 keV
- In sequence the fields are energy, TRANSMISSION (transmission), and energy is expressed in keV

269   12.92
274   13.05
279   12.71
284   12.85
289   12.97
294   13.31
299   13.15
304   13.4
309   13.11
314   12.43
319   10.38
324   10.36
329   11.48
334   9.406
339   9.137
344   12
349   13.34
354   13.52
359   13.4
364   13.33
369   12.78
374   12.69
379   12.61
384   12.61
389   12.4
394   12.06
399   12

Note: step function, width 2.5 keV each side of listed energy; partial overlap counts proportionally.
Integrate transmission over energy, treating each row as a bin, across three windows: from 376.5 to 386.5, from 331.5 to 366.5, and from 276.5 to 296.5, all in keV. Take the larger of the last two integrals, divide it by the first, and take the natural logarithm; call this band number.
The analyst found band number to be 1.2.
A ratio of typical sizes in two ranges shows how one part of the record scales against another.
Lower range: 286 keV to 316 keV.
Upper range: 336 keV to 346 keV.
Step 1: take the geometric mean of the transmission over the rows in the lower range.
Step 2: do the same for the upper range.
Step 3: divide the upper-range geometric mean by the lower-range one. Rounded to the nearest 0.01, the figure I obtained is 0.80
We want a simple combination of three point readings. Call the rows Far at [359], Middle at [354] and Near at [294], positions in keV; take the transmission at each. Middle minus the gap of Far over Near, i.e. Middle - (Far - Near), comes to 13.4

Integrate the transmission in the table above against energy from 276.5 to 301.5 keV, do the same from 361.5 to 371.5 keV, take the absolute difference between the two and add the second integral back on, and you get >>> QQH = 325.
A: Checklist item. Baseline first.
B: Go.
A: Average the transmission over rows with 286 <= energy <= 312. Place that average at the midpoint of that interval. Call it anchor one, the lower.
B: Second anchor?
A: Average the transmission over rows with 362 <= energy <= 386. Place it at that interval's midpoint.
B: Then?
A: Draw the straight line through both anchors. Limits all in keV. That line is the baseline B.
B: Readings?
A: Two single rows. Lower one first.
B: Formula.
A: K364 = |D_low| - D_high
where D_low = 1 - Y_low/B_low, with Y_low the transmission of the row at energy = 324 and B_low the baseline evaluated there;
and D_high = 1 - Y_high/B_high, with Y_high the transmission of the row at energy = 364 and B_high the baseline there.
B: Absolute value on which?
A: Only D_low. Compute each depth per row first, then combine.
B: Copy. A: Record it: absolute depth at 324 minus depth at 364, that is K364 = 0.24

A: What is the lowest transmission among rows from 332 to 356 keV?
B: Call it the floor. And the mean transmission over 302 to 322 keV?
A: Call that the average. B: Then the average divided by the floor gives 1.3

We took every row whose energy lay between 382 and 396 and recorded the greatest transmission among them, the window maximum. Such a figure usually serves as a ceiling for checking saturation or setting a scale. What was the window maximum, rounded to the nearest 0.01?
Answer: 12.61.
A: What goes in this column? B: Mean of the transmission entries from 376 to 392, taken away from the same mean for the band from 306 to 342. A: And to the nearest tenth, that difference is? -1.6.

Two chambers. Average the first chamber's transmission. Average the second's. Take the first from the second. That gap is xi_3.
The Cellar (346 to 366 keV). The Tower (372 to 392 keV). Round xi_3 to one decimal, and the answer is -0.8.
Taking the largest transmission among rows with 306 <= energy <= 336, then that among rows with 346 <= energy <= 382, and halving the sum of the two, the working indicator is 13.3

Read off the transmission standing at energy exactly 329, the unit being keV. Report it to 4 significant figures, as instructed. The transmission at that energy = 11.48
